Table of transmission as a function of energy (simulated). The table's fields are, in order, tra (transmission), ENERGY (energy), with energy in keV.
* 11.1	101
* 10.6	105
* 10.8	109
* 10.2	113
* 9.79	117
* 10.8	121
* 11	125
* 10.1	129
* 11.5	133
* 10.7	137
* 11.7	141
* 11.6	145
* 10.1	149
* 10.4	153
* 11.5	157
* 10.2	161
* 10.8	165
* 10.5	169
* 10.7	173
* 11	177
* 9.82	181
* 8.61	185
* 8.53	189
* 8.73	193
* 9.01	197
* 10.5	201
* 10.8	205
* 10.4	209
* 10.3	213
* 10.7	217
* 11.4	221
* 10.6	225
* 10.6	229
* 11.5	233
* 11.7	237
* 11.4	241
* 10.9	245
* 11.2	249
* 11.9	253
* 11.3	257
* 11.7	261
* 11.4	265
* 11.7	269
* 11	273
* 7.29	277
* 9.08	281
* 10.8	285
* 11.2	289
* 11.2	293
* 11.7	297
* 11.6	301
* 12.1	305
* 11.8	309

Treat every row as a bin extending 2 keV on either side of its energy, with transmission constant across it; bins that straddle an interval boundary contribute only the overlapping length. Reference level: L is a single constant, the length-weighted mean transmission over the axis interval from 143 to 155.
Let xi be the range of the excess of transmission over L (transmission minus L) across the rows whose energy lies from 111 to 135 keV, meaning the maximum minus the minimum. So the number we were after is 1.7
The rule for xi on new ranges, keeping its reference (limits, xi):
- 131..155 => 1.6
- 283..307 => 1.3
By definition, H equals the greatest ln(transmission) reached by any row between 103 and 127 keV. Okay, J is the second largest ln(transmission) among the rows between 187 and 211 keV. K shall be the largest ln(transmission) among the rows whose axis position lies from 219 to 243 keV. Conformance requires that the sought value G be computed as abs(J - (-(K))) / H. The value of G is 2.01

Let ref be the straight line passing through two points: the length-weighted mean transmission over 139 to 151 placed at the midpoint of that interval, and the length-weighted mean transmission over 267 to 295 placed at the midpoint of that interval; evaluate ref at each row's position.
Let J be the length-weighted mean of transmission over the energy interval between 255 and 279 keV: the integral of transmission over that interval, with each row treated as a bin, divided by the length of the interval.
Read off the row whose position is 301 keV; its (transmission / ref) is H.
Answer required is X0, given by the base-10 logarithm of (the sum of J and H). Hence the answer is 1.07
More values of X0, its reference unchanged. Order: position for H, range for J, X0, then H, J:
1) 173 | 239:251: 1.08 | 0.98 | 11.2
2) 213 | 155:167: 1.07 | 0.96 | 10.8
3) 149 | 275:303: 1.05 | 0.91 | 10.4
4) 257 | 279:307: 1.09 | 1.08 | 11.1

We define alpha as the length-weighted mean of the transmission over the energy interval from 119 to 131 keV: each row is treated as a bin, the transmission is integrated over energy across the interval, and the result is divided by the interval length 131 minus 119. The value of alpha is 10.6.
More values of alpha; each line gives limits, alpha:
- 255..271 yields 11.5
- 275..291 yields 9.6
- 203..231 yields 10.7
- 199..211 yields 10.6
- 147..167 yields 10.6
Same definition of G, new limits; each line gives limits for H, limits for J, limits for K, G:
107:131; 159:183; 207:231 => 2.01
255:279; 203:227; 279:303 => 1.97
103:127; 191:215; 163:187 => 1.98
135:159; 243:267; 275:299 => 2.00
